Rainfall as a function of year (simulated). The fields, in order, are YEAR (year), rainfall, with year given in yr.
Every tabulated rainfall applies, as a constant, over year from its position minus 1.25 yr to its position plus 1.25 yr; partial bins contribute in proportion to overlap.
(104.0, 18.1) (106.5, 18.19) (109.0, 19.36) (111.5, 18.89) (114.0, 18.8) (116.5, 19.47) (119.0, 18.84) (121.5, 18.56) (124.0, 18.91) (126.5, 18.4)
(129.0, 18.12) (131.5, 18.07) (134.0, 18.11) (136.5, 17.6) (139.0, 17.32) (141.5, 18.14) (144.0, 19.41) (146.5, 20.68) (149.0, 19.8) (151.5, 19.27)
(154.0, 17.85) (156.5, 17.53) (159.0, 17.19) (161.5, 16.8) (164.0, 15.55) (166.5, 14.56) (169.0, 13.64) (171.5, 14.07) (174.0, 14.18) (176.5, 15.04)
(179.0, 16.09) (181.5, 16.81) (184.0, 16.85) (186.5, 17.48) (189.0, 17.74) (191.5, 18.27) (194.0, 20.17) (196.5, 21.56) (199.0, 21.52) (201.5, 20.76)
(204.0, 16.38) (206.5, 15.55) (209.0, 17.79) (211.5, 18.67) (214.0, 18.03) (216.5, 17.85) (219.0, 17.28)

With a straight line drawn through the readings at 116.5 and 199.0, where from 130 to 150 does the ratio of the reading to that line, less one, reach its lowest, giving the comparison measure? 139.0 yr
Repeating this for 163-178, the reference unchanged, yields 169.0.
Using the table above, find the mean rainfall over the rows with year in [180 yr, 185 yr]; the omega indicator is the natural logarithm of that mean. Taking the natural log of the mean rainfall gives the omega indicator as 2.82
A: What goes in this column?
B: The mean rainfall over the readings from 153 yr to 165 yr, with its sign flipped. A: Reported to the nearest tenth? -17.0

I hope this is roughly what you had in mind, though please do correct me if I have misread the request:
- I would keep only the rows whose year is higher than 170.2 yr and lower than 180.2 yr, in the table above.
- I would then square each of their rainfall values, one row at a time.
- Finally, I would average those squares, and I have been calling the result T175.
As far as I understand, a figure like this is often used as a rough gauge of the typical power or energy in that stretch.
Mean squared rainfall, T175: 221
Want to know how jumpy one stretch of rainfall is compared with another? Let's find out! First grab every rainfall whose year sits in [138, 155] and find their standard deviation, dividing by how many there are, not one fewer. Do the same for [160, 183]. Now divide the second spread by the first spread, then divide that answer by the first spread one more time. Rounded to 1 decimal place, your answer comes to 0.9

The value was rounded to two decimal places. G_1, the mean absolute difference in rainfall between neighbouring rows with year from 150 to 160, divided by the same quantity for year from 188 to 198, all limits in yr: 0.54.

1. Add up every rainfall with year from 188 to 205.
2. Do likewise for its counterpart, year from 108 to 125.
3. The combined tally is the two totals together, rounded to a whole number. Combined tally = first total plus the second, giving 269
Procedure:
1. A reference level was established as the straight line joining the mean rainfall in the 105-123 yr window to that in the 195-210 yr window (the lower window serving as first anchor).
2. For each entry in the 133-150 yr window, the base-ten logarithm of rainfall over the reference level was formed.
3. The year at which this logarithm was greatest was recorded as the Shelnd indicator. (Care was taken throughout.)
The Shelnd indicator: 146.5 yr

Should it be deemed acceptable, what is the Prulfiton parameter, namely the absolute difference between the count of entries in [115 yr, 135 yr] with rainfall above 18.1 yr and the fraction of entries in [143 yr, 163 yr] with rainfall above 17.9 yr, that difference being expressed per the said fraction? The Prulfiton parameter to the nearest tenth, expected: 13.0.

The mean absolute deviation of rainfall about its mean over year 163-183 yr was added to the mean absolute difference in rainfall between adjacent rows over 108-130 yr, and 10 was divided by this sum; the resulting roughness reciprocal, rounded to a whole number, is 8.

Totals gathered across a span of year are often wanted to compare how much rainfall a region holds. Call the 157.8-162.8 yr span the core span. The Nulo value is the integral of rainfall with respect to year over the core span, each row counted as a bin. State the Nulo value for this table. 85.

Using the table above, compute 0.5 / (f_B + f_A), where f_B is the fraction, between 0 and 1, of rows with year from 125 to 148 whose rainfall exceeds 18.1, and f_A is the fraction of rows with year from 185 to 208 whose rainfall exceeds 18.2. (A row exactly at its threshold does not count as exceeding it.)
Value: 0.4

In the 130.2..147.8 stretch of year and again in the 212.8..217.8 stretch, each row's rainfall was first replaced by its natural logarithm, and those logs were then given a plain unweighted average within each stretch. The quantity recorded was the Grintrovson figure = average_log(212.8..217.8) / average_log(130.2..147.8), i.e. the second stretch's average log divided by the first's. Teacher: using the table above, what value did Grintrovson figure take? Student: 0.99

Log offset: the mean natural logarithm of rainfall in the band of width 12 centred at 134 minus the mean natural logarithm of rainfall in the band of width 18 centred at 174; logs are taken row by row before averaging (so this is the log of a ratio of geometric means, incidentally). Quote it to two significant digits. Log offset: 0.18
